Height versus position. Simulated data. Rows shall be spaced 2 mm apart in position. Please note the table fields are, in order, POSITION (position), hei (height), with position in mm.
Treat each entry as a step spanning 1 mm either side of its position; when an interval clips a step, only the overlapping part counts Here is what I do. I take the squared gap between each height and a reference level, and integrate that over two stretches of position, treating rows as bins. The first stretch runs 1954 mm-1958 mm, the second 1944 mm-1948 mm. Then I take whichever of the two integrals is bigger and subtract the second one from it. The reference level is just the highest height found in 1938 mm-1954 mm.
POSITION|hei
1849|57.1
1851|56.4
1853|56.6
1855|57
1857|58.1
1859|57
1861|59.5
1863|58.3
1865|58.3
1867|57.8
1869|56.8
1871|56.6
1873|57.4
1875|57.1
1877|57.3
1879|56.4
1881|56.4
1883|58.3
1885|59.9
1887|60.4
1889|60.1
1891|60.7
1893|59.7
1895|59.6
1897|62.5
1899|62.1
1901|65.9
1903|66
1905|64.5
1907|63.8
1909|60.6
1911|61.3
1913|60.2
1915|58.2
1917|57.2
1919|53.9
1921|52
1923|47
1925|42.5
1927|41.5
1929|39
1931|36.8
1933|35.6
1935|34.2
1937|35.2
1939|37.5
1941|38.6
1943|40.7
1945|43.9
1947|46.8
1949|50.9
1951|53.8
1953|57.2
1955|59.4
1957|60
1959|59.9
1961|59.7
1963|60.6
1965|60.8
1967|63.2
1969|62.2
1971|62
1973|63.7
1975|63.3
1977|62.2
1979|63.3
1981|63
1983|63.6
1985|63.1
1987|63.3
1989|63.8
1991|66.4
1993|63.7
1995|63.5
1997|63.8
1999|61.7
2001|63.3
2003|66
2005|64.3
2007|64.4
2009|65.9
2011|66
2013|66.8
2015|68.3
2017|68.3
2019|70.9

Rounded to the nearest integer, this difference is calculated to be 0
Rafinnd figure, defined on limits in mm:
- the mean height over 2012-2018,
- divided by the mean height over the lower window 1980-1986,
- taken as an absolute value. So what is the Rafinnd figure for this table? 1.07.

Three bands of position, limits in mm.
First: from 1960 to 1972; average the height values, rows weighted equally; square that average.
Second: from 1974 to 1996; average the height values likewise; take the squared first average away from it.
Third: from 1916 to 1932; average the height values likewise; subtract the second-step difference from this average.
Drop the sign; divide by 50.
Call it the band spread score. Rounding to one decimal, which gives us 75.1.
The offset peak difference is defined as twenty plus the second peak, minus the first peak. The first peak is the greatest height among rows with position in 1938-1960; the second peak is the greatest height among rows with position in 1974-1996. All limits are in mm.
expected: 26.4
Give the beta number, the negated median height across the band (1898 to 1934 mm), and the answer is -58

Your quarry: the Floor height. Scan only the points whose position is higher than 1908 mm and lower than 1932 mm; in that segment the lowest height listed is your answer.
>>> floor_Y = 36.8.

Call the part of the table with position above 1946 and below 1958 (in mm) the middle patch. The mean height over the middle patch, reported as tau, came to 54.7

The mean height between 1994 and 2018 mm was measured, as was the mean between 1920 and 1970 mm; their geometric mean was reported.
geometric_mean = 56.4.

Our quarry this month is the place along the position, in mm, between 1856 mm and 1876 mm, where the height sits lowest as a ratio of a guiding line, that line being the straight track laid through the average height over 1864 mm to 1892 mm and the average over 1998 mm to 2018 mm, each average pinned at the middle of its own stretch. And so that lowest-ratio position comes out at 1871 mm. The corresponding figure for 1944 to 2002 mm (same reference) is 1945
